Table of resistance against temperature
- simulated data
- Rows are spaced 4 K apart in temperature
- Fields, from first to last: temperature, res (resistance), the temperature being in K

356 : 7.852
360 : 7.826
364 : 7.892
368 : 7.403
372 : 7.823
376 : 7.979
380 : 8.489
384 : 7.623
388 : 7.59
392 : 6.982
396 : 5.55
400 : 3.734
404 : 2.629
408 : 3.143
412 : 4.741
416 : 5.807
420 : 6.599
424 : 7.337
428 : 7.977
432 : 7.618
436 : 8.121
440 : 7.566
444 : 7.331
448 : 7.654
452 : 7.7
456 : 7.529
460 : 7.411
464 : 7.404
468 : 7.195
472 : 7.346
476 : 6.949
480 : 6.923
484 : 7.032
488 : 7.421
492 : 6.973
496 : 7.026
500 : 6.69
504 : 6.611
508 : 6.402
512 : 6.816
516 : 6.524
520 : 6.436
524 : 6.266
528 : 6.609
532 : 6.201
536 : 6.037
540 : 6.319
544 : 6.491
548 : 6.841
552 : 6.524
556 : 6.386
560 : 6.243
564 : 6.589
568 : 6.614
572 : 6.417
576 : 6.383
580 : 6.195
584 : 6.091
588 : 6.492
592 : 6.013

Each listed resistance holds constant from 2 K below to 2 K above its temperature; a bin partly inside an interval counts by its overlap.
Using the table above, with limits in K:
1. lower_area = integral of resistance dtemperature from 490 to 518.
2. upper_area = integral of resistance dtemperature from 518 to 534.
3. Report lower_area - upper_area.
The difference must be 86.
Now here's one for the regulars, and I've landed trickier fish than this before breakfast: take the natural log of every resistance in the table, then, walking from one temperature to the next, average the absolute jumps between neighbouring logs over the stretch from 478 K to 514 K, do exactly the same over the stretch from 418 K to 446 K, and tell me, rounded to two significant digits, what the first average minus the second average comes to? -0.030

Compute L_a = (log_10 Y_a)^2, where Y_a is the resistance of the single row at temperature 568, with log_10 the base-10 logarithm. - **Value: 0.67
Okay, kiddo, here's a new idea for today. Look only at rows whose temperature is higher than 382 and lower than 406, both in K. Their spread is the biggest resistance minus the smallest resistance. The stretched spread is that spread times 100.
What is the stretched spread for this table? 499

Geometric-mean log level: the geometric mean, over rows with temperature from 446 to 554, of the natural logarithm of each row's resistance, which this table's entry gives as 1.92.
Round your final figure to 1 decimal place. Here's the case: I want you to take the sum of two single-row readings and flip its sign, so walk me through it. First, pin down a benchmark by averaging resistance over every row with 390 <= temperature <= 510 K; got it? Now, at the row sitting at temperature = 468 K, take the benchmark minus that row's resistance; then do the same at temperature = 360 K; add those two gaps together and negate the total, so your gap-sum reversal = 1.7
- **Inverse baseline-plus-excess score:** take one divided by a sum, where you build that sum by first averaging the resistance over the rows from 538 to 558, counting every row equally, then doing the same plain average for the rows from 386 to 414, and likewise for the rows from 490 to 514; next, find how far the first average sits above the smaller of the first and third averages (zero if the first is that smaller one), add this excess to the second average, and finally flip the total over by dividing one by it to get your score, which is 0.204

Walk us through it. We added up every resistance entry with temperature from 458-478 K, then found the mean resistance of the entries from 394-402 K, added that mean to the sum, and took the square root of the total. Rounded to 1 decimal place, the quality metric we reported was 6.4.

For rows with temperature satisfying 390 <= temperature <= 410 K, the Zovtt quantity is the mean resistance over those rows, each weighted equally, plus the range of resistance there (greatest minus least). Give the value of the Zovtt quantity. 8.8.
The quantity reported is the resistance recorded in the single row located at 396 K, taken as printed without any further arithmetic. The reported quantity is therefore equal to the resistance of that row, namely 5.55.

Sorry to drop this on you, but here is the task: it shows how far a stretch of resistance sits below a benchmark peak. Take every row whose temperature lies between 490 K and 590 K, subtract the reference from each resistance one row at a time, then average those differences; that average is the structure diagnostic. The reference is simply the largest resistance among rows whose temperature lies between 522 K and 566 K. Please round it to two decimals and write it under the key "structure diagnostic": -0.35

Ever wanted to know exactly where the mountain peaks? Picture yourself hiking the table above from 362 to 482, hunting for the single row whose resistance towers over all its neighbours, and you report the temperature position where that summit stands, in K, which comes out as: 380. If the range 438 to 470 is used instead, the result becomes 452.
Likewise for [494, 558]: 496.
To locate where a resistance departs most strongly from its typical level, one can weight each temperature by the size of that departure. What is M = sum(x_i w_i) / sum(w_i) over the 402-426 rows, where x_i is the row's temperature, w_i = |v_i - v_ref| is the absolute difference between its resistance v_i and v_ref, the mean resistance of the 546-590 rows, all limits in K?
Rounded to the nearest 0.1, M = 409.2 K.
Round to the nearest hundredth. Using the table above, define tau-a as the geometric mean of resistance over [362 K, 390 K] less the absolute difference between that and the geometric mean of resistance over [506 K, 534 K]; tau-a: 6.46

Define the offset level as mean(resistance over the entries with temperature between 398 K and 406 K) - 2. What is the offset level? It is 1.2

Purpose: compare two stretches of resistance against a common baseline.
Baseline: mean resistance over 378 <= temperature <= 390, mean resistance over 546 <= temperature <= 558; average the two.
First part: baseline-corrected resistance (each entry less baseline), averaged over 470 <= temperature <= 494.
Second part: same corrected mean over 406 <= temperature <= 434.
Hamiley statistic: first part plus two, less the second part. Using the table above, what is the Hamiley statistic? 2.9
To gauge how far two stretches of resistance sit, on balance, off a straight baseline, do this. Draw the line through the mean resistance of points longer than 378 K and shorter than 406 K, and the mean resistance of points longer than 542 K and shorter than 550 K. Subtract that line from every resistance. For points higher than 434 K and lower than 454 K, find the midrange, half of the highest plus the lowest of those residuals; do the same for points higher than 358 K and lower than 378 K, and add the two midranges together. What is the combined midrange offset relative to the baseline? 3.1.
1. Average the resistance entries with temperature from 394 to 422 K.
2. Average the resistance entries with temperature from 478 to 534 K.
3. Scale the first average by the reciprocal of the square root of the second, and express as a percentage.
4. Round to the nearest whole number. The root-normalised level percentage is 178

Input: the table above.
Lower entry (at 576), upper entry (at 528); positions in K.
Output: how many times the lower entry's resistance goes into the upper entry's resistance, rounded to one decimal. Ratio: 1.0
